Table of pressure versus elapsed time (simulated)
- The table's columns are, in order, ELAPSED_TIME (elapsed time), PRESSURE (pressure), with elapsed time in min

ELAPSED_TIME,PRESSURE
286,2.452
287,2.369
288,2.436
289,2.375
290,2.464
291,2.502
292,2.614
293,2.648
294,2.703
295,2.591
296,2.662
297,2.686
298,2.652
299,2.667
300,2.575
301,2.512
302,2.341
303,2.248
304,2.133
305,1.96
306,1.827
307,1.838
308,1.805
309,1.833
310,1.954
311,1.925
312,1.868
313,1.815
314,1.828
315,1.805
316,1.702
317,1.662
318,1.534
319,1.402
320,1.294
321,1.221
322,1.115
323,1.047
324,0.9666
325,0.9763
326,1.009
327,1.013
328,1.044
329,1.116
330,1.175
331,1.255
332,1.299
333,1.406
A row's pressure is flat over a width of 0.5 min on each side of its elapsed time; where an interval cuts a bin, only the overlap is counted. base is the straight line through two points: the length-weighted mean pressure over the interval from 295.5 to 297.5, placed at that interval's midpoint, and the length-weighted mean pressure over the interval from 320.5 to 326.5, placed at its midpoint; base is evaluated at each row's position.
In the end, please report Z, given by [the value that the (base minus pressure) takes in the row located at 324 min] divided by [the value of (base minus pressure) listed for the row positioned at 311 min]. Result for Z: -0.5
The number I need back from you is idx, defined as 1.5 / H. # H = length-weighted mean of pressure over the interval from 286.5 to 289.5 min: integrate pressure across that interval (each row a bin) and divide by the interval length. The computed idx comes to 0.63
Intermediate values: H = 2.4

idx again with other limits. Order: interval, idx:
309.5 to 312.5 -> 0.78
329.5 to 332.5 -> 1.21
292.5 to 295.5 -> 0.57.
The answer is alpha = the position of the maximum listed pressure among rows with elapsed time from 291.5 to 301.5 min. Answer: 294 min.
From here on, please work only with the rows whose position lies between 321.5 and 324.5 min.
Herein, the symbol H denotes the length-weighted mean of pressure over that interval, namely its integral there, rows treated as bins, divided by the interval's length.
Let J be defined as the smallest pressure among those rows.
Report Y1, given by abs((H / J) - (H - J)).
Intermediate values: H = 1.0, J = 0.9666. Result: 1.00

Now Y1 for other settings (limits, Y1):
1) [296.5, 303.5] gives 0.85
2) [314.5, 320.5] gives 0.94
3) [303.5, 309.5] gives 0.96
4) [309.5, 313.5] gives 0.97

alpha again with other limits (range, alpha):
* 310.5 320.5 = 311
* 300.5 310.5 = 301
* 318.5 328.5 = 319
